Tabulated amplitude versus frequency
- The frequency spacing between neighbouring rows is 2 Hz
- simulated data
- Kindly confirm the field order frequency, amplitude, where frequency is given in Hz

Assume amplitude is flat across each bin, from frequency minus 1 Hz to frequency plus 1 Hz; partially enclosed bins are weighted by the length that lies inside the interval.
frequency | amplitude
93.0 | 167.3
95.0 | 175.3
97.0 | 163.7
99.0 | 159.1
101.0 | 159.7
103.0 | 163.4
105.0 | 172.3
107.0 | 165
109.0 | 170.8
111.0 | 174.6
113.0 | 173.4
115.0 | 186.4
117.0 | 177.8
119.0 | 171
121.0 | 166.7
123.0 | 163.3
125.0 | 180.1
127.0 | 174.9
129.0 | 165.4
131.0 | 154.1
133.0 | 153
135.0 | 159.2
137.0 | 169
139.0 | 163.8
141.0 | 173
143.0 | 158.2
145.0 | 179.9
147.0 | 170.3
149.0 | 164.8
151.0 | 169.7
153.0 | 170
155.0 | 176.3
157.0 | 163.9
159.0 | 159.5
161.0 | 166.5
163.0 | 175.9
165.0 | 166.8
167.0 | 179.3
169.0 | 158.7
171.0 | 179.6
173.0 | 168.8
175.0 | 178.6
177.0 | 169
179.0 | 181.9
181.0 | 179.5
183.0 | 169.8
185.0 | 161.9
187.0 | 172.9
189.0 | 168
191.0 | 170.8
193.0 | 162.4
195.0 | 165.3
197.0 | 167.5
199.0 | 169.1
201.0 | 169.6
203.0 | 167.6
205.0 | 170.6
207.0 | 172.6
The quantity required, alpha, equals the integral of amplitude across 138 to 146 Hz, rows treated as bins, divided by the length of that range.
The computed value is 169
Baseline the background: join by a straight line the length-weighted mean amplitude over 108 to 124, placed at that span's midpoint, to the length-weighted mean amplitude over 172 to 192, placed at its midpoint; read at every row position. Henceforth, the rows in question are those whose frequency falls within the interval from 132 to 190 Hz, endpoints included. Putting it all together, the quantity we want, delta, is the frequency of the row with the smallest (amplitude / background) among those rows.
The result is 133.0 Hz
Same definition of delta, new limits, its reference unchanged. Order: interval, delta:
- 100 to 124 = 101.0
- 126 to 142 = 133.0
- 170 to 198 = 185.0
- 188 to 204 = 193.0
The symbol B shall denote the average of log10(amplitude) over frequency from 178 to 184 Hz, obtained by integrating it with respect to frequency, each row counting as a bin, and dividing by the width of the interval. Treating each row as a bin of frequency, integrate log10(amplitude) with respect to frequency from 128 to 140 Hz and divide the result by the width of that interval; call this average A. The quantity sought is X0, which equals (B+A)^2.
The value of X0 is 19.8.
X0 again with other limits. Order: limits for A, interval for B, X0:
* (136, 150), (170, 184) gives 20.0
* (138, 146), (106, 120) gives 20.0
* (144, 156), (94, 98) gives 19.9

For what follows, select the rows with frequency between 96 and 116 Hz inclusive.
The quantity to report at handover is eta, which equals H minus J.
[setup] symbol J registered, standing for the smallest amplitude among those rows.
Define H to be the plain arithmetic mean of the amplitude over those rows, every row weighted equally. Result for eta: 9.7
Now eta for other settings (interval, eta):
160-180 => 13.8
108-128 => 10.6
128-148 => 11.6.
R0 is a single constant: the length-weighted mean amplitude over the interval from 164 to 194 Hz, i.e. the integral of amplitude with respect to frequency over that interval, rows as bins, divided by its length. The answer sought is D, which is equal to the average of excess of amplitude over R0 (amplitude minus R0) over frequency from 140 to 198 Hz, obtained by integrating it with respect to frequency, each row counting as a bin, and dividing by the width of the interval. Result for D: -1.2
